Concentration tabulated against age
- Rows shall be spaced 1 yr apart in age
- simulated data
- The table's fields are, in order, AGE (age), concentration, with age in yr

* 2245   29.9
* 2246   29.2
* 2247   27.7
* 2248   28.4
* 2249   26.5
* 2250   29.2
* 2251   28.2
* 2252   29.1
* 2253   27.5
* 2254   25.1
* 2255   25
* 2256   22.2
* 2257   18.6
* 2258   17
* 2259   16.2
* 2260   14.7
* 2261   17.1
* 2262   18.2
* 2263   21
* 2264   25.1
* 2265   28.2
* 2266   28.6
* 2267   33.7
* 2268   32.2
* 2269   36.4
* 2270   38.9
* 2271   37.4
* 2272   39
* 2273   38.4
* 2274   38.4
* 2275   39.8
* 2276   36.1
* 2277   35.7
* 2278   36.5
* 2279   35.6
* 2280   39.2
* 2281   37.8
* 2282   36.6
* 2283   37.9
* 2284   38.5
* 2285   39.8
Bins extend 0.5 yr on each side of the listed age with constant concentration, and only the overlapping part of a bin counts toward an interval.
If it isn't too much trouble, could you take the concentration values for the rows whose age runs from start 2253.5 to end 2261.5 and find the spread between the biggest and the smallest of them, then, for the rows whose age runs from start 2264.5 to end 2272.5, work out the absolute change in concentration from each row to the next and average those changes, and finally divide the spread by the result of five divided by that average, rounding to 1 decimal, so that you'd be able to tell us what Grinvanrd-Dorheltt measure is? 5.0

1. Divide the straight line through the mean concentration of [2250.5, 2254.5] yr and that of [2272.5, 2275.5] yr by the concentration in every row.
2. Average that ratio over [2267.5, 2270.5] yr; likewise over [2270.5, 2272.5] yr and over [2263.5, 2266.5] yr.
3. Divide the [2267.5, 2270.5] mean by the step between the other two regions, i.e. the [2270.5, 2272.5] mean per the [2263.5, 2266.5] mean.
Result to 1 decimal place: 1.3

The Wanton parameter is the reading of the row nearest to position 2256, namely 22.2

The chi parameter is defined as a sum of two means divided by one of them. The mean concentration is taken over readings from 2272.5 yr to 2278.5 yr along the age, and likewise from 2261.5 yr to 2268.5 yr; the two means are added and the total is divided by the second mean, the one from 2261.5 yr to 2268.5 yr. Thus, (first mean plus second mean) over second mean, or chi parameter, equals 2.4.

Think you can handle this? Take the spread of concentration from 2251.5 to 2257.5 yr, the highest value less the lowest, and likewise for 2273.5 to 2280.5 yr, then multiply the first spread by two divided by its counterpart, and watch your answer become 5.0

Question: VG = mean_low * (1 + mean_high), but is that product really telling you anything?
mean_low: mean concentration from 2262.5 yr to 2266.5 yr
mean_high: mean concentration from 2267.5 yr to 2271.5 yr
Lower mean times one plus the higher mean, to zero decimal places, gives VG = 958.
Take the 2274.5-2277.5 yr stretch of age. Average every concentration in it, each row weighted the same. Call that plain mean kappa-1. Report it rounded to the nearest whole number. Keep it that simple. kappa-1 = 37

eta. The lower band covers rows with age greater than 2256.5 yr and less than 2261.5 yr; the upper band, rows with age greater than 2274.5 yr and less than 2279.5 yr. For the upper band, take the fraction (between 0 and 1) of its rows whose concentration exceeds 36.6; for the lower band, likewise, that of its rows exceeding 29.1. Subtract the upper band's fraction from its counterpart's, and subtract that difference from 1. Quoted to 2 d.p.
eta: 1.20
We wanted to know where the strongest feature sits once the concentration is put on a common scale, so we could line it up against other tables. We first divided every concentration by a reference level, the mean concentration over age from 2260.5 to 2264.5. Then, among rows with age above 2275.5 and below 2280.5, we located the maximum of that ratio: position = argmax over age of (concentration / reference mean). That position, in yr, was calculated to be 2280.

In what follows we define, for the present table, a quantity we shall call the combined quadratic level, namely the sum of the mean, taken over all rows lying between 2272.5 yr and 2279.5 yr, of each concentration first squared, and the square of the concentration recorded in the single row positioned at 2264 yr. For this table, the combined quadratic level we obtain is 2017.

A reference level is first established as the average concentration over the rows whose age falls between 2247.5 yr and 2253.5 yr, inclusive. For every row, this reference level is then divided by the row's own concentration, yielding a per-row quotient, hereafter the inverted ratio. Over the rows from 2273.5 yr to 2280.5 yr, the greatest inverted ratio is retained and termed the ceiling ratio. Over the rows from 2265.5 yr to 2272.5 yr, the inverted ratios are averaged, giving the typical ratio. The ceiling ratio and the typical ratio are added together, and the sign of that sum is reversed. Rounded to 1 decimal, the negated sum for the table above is -1.6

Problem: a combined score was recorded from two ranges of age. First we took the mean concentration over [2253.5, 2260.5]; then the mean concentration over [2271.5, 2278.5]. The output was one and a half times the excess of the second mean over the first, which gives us 27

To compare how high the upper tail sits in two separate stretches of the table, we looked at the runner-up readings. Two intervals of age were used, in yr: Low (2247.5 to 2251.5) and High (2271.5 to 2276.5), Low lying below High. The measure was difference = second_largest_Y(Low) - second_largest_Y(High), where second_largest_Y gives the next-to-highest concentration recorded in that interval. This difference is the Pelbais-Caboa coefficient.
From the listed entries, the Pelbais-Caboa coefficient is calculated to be -11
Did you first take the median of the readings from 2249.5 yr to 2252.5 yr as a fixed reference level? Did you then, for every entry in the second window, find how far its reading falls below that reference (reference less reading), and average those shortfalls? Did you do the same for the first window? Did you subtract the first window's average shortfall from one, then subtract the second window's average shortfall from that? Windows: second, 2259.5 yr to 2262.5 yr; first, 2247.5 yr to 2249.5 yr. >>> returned -13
